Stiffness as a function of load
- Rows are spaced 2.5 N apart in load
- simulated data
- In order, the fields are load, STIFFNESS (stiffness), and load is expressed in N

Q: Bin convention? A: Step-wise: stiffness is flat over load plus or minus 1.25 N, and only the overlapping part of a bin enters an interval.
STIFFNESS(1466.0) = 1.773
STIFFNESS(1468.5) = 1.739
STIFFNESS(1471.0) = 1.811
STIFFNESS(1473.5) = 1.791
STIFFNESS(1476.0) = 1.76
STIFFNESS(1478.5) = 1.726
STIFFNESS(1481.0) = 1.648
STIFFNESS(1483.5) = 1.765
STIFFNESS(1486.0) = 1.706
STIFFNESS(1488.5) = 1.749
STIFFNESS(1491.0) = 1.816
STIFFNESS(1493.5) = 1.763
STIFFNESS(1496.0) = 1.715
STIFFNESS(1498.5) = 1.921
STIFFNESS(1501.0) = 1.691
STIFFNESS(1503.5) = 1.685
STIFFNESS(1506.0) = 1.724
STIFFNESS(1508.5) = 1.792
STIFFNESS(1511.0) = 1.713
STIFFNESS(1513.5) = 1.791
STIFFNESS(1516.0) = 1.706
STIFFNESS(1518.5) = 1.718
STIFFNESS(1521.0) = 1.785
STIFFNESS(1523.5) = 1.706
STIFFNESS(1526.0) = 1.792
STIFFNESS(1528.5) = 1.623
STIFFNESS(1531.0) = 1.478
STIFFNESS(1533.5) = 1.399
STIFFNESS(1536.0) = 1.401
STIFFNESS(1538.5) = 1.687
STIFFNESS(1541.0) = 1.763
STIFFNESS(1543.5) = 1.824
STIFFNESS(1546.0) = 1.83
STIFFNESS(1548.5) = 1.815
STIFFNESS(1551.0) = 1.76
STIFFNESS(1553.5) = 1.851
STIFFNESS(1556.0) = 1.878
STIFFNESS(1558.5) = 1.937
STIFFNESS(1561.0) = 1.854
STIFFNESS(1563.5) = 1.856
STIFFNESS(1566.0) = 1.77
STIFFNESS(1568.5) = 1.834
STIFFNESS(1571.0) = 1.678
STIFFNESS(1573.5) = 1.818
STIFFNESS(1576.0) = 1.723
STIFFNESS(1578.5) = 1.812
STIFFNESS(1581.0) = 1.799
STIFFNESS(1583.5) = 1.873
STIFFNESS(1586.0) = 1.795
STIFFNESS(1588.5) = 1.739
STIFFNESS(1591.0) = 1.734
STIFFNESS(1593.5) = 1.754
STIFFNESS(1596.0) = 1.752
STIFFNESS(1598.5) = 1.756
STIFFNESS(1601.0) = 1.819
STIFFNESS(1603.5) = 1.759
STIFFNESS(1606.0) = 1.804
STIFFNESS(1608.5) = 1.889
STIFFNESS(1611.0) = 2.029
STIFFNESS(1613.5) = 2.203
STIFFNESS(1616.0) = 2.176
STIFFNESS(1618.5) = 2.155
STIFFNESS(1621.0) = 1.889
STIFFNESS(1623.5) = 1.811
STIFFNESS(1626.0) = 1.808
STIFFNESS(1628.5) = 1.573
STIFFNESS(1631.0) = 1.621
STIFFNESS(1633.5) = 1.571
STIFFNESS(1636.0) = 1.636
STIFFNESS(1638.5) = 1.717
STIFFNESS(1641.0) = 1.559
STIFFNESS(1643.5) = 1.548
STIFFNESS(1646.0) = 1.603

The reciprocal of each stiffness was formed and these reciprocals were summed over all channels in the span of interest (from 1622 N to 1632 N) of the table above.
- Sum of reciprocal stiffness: 2.4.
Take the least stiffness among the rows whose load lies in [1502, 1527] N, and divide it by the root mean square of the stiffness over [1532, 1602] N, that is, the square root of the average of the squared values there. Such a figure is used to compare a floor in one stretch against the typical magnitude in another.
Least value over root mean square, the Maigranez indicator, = 0.951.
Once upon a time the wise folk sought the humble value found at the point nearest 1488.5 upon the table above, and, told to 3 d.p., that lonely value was 1.749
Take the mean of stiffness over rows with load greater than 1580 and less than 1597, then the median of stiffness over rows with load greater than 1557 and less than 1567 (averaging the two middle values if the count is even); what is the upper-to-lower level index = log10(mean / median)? -0.018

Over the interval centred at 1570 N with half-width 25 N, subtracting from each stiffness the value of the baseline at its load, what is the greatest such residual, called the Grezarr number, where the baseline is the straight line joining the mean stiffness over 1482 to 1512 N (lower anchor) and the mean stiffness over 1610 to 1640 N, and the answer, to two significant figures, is 0.14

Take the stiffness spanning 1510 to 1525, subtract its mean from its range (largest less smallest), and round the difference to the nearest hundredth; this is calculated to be -1.65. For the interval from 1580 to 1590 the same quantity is -1.67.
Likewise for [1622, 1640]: -1.44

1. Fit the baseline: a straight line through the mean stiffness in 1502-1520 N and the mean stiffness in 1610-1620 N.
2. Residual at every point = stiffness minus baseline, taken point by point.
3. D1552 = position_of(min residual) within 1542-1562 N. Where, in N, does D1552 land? 1551.0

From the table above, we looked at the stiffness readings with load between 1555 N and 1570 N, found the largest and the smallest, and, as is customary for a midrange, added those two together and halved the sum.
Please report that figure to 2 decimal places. 1.85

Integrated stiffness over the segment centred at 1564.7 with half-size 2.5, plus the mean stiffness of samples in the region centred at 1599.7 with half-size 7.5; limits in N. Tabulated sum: 11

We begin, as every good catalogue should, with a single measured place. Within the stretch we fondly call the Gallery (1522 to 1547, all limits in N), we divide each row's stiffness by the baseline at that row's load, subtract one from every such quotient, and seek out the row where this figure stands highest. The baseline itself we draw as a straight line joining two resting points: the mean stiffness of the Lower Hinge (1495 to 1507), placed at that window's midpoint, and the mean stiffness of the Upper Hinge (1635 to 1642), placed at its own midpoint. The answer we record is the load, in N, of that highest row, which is 1546.0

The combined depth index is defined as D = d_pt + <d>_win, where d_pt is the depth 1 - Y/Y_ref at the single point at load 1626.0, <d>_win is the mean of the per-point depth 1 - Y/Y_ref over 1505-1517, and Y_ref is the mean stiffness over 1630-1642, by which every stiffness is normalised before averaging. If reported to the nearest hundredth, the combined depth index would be -0.19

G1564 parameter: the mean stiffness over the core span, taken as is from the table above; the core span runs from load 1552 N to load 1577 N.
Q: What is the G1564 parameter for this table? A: 1.82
